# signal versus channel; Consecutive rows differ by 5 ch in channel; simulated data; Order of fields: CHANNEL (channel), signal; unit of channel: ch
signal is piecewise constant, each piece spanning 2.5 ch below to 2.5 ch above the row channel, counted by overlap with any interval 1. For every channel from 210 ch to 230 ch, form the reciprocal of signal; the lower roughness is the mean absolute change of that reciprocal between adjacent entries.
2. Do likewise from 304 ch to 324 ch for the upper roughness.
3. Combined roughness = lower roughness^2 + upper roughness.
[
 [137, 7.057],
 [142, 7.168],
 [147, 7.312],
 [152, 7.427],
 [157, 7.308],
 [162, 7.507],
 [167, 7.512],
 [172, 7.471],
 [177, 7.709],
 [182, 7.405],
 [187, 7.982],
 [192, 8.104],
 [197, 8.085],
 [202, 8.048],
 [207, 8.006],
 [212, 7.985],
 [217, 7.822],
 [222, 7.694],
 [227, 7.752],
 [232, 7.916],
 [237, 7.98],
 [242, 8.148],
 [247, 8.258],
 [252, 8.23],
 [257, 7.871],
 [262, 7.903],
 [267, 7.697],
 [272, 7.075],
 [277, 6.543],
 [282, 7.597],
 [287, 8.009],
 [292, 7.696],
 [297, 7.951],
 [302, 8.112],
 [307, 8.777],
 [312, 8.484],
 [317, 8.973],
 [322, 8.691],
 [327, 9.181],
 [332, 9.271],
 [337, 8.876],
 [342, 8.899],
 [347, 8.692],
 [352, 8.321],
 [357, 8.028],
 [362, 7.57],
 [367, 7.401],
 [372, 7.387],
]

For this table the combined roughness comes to 0.0047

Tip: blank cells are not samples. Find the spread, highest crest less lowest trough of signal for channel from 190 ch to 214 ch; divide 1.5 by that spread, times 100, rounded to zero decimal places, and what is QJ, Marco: 1261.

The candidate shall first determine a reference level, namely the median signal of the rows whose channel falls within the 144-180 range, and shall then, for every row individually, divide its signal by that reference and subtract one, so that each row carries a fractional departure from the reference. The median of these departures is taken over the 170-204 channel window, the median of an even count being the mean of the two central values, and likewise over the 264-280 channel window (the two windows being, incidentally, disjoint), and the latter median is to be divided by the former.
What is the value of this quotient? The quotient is -1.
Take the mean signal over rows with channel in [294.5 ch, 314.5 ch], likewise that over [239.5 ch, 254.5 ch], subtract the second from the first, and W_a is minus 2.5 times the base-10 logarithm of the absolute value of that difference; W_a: 2.3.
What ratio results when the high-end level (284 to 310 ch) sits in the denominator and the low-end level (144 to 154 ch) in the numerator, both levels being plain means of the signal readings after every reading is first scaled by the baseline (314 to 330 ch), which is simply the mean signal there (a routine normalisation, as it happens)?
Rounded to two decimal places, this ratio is 0.91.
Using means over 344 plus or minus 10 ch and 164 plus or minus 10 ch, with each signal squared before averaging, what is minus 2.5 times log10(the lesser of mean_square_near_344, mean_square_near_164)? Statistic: -4.36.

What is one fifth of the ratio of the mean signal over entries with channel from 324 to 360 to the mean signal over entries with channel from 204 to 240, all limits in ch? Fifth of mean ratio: 0.222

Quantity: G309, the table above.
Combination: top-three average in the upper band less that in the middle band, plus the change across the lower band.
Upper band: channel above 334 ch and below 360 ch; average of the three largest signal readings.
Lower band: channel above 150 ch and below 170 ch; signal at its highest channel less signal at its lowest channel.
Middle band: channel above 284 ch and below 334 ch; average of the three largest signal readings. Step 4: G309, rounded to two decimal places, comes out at -0.23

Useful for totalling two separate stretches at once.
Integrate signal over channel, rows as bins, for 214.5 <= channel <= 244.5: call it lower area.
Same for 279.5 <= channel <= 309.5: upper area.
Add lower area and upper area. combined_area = 477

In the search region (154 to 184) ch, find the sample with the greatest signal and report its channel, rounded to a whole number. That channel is 177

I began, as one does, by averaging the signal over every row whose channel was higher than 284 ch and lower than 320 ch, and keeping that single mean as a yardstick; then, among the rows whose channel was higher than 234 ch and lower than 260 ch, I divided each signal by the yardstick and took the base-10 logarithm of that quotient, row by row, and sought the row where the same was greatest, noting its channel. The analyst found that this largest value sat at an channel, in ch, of 247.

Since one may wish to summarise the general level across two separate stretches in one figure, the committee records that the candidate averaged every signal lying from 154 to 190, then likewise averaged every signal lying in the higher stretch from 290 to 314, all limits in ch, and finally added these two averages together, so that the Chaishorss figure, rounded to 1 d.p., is 15.8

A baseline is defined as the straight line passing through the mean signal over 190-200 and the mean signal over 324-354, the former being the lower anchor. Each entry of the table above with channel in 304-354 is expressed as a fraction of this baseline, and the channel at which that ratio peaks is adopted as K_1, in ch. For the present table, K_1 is 332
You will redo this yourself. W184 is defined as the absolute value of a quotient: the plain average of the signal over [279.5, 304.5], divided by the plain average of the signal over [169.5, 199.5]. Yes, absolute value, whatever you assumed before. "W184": 1.01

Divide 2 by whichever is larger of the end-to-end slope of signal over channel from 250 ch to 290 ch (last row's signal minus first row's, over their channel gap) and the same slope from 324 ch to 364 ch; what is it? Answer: -317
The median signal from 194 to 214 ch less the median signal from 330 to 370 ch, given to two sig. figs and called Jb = -0.48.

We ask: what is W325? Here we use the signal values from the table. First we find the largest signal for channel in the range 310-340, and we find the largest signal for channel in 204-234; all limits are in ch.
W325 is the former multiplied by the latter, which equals 74.2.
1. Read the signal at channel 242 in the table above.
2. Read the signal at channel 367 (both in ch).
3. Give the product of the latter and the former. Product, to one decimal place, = 60.3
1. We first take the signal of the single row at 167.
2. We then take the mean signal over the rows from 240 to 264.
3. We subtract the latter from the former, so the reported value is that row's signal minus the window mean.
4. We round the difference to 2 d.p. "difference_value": -0.57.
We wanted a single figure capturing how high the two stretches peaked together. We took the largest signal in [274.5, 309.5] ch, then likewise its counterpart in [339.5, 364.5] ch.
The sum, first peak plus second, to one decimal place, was 17.7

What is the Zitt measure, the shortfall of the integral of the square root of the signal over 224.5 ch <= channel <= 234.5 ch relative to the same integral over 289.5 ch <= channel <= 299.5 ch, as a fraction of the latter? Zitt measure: 0.00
